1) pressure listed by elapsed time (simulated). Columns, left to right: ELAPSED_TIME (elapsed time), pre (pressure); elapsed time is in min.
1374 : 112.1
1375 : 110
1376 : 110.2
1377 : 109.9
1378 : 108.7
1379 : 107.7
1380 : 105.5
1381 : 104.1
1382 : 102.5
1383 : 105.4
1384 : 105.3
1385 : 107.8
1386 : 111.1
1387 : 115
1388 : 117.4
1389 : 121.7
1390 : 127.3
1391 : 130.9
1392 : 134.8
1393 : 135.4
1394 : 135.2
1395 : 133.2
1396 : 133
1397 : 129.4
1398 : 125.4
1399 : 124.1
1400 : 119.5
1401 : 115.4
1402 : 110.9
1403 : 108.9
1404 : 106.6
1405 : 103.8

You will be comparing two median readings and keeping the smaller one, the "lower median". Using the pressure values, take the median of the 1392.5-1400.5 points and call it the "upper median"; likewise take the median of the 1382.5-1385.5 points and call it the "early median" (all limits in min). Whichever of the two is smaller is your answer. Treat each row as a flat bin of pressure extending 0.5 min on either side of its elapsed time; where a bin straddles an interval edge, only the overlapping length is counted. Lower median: 105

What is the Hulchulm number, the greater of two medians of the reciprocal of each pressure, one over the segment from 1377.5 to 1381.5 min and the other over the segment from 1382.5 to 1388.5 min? 0.0094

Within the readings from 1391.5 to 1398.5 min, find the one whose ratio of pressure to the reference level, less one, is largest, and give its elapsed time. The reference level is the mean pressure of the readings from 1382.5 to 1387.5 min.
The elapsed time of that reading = 1393 min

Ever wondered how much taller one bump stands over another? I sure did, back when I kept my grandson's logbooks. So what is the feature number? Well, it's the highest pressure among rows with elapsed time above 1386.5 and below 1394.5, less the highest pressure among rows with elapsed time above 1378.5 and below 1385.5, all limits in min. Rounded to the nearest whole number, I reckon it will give 28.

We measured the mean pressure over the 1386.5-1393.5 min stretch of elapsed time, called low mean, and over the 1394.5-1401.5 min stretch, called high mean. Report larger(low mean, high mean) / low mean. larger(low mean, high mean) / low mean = 1.00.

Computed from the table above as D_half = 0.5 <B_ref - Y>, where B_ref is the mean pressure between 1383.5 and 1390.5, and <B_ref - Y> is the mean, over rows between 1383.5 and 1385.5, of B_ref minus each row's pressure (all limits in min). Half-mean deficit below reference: 4.3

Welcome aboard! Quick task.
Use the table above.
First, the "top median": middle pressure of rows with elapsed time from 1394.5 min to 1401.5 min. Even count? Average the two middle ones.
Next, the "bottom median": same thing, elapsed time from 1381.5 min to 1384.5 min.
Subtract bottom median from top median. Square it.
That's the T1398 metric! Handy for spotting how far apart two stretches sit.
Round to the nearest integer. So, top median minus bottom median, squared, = 404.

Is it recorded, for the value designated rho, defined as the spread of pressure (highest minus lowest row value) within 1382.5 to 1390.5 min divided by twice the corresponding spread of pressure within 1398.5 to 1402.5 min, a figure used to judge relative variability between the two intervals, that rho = 0.8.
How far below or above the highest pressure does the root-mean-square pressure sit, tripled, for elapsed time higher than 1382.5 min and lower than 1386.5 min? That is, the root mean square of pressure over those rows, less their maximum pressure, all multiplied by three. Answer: -11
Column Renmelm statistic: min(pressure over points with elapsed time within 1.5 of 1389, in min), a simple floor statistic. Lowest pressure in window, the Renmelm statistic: 117.4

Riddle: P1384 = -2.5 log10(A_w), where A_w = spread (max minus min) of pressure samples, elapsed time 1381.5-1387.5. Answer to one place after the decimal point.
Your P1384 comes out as -2.7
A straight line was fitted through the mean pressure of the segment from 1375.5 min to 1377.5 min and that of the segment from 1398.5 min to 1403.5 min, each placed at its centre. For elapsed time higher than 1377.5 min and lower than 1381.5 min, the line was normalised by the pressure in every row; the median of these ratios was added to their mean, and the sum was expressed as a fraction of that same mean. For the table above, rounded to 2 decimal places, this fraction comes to 2.00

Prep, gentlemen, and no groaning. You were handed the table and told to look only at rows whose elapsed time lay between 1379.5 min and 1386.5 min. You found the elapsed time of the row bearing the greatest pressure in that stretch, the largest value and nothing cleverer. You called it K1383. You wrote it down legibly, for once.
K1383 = 1386 min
